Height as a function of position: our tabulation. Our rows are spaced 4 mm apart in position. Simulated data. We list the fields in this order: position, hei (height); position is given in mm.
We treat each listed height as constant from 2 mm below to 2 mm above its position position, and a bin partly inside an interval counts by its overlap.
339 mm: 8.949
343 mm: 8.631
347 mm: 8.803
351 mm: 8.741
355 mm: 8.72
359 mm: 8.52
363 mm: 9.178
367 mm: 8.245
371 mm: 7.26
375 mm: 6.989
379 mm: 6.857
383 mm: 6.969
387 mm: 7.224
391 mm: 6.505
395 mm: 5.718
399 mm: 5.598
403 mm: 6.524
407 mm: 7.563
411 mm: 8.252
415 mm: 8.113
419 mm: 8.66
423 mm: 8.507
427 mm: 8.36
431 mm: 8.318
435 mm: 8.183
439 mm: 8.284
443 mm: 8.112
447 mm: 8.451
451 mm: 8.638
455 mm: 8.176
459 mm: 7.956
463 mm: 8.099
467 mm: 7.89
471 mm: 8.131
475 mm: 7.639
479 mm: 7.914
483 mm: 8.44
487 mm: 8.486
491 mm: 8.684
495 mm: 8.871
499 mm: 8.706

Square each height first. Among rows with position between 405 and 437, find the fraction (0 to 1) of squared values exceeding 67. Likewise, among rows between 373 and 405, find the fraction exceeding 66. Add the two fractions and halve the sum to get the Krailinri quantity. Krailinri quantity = 0.31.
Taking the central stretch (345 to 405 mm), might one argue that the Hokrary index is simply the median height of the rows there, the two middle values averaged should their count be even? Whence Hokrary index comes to 7.2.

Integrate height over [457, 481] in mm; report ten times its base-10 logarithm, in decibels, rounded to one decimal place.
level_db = 22.8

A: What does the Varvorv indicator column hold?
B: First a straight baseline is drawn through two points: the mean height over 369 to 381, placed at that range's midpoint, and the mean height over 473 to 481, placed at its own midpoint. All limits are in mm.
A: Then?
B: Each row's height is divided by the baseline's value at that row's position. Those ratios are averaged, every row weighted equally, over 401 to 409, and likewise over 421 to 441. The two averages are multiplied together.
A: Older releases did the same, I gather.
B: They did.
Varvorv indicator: 1.09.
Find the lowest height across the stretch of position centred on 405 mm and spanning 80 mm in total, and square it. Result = 31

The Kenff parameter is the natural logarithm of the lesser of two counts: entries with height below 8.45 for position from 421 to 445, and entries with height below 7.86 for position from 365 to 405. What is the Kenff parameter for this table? 1.61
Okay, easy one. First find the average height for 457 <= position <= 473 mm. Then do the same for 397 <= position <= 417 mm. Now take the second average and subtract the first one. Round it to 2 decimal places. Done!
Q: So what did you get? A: -0.81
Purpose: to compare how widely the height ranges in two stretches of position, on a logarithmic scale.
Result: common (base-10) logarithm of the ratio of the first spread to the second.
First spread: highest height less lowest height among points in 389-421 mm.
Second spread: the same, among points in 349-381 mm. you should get 0.12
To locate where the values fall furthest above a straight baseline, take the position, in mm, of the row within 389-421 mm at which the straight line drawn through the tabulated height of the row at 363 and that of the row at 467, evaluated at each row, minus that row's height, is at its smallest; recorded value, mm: 419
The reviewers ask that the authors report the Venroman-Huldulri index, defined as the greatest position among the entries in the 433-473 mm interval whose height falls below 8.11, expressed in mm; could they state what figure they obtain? 467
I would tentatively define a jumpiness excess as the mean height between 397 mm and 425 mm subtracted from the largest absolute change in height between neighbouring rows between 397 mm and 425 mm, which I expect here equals -6.6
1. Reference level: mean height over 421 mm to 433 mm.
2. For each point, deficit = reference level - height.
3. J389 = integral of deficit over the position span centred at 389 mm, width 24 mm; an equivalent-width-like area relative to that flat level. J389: 46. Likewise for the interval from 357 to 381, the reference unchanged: 13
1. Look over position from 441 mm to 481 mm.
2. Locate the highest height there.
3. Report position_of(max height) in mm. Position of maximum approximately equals 451 mm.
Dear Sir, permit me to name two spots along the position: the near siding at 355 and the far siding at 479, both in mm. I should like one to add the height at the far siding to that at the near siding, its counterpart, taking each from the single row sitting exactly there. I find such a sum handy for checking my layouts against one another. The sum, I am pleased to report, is 16.6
